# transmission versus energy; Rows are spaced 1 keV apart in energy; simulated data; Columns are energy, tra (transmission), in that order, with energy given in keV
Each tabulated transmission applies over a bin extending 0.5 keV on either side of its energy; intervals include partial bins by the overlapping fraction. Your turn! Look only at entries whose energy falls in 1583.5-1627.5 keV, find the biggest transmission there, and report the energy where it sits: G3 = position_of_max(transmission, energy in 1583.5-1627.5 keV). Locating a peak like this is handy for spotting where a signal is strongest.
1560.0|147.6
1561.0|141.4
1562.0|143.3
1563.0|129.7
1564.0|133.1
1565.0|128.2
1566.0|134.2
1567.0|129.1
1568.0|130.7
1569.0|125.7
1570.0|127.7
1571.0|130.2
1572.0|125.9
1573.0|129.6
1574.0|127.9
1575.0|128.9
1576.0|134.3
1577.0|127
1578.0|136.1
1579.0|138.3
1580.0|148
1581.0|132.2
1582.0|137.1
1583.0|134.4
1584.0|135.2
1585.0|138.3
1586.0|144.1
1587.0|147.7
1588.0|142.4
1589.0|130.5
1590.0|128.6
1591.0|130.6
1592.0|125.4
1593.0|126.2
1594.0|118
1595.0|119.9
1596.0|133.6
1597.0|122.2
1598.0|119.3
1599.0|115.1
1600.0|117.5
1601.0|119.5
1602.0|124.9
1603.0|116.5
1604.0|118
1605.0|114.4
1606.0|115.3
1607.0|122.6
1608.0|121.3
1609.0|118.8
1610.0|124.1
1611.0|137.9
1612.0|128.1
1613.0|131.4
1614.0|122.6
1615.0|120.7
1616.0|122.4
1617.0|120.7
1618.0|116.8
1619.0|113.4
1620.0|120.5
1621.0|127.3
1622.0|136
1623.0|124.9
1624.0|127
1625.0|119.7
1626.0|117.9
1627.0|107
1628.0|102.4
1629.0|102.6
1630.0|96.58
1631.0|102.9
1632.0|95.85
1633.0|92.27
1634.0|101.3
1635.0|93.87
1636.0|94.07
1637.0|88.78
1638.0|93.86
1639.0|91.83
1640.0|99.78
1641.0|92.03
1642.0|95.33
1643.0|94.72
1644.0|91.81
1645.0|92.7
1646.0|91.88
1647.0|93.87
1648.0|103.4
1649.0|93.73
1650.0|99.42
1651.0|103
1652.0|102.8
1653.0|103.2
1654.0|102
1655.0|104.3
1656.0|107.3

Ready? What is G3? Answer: 1587.0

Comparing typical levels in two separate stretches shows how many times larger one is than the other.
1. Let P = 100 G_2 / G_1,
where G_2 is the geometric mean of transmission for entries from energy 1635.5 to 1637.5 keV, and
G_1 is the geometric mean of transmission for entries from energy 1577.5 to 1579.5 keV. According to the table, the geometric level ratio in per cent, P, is 67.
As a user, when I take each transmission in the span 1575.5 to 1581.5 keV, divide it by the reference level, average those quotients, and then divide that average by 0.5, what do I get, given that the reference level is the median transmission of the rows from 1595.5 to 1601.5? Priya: 2.28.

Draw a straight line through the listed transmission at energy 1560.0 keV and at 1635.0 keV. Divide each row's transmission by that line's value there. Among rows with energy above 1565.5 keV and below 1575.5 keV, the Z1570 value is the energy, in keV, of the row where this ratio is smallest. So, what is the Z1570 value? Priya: 1569.0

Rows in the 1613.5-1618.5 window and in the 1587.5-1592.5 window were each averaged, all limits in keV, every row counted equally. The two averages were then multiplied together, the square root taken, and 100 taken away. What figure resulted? 26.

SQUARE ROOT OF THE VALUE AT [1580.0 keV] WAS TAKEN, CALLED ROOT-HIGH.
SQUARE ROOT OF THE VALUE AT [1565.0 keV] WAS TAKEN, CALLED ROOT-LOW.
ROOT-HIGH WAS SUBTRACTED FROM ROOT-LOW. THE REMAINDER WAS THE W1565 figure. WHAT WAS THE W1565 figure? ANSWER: -0.8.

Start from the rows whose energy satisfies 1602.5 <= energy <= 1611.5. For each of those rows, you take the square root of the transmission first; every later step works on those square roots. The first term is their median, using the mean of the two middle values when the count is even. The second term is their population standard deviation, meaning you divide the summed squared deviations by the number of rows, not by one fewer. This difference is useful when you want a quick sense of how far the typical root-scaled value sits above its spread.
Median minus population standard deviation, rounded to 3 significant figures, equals 10.6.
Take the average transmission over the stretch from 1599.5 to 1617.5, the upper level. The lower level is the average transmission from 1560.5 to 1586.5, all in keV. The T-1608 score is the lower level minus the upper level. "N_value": 11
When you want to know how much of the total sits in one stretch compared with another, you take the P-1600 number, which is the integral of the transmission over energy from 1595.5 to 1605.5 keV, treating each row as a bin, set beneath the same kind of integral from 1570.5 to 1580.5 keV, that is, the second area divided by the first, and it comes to 1.10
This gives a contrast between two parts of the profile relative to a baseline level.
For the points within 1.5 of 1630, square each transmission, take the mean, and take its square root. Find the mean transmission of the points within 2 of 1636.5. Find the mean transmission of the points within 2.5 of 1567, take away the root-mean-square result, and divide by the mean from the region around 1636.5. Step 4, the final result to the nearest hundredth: 0.31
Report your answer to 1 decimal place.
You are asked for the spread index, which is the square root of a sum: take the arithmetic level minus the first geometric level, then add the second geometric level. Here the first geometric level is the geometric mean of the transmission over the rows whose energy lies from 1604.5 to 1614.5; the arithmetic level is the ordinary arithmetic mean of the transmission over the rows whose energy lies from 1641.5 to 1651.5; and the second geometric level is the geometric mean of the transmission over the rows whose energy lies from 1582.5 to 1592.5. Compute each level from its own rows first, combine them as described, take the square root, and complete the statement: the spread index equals 10.4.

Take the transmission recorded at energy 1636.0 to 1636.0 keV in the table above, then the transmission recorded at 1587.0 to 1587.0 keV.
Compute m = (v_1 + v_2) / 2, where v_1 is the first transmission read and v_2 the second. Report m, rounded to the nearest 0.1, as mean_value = 120.9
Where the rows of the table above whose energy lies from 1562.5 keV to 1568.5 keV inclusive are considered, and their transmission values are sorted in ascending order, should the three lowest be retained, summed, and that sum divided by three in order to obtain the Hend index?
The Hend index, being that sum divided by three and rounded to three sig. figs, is 129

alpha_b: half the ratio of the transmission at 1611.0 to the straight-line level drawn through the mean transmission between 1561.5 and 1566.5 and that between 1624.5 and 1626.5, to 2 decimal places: 0.56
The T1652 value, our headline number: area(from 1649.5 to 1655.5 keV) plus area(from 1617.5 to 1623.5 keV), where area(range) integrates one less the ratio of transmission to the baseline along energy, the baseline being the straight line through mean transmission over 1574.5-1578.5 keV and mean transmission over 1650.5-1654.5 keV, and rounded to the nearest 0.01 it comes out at -0.42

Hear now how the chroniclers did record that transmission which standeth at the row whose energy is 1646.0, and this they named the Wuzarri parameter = 91.88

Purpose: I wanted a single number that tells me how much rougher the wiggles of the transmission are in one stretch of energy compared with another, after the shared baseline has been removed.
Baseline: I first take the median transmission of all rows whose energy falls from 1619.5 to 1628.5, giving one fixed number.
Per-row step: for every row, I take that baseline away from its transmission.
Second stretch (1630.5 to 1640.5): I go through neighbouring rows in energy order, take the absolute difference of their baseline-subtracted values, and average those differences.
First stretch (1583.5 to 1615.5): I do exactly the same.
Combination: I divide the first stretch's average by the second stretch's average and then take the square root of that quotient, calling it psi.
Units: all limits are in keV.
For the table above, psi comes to 0.99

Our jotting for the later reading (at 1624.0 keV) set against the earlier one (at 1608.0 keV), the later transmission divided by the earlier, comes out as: 1.05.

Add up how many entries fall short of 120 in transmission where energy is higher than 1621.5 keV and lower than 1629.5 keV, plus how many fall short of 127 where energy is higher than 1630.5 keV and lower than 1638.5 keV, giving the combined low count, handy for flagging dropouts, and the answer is 13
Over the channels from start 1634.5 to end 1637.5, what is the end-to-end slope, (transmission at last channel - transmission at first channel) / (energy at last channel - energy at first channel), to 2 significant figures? -2.5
